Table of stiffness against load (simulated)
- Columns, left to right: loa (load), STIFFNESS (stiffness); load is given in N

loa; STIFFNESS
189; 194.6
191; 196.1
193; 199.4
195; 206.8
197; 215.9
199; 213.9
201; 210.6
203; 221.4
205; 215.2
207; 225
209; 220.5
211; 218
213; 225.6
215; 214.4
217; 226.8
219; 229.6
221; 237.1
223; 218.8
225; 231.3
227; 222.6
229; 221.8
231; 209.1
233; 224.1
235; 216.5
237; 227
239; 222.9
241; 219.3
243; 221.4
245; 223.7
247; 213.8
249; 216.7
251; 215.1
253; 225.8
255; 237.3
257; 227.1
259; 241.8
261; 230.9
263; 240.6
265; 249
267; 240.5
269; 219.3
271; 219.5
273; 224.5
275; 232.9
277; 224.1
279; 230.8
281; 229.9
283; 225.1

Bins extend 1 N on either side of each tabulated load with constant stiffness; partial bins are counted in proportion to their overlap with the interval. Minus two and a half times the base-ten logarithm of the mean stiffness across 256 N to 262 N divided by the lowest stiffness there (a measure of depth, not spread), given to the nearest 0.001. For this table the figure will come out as -0.029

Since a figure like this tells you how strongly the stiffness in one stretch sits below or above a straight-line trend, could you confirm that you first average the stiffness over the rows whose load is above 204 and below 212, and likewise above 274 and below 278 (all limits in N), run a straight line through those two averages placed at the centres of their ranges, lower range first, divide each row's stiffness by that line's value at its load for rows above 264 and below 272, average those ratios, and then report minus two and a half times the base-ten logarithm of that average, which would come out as -0.022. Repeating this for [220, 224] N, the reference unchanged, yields -0.031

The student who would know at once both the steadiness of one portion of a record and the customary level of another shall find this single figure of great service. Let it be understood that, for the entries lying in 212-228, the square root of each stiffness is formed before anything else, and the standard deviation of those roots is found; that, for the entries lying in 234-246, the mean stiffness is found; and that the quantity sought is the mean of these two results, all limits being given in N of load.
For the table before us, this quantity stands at 111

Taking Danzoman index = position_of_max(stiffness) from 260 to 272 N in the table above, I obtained 265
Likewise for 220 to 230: 221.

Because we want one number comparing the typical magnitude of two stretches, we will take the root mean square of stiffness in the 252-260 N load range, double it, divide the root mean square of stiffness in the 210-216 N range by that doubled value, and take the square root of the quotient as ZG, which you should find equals 0.686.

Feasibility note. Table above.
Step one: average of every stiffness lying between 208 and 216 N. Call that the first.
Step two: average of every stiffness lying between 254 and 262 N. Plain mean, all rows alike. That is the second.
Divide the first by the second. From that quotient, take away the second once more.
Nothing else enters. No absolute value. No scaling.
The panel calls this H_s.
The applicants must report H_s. -233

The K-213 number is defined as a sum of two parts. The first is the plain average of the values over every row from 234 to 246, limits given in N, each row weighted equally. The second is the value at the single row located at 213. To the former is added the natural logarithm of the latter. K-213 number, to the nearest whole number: 227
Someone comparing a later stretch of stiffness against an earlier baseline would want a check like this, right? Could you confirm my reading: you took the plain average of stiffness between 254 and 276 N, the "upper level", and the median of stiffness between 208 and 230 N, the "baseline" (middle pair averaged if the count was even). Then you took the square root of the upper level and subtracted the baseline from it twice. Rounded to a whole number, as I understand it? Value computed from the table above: -430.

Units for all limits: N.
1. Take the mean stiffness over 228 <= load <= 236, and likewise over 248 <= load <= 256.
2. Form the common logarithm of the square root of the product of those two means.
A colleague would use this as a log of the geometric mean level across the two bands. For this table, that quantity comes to 2.344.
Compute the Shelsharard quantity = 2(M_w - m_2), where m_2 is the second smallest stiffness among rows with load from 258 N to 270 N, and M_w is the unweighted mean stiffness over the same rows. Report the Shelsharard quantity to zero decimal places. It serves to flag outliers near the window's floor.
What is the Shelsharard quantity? 12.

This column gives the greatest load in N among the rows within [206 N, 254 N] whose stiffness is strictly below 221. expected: 251 N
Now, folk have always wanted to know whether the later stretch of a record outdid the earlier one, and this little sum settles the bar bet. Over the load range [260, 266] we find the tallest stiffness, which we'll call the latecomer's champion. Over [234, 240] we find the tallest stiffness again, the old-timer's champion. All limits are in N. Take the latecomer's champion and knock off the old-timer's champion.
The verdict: 22.0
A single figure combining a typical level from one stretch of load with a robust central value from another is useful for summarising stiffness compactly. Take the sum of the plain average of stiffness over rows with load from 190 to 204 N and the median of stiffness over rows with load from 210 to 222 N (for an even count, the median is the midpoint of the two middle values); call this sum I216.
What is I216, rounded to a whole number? 435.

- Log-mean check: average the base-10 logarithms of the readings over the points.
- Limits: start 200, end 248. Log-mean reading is 2.35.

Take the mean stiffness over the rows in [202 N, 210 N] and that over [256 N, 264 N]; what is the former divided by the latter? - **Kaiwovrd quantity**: 0.94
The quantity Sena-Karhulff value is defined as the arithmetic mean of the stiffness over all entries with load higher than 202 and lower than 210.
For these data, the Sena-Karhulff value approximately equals 221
